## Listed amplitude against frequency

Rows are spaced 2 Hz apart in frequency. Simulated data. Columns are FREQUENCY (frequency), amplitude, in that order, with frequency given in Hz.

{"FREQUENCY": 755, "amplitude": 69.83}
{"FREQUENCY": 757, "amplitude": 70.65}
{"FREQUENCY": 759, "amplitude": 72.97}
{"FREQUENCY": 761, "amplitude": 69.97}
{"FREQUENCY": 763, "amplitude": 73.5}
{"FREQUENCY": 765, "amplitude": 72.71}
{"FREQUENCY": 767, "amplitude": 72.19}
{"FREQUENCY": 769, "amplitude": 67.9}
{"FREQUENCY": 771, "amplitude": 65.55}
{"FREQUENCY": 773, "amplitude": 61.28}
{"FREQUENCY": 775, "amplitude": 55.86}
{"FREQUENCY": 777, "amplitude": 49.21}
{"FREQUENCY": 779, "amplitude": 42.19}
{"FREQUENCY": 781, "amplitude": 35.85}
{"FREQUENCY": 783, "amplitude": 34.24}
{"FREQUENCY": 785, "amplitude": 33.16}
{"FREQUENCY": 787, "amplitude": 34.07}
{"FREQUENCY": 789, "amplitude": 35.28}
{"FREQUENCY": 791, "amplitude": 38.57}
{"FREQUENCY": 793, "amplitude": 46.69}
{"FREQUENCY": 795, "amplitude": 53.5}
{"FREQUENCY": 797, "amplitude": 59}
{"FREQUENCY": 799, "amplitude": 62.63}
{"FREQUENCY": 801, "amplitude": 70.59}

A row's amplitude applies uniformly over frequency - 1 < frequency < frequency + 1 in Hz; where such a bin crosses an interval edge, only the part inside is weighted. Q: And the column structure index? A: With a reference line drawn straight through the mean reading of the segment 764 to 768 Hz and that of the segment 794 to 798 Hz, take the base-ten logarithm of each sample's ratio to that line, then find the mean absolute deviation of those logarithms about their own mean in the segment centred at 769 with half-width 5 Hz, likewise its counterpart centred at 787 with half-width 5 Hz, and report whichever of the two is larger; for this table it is 0.027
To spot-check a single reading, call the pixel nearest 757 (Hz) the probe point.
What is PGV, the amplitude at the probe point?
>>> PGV 70.65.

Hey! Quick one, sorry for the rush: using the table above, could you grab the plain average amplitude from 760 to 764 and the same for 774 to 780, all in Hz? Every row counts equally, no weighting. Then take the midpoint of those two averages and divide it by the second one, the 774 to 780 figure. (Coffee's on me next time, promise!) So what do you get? 1.23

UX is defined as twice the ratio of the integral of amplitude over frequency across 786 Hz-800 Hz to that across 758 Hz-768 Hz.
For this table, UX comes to 1.83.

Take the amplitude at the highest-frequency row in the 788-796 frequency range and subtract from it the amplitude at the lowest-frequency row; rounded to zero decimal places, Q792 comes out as 18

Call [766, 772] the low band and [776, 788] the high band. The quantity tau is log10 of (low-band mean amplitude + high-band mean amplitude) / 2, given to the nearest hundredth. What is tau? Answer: 1.73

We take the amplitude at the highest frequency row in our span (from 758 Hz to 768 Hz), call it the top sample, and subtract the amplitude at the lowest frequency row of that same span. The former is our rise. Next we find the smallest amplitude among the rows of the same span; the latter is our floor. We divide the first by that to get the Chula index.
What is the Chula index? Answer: 0.0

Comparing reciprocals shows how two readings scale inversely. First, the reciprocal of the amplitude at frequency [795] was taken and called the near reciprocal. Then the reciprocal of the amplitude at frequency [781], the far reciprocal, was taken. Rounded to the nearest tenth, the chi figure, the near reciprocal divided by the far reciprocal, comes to 0.7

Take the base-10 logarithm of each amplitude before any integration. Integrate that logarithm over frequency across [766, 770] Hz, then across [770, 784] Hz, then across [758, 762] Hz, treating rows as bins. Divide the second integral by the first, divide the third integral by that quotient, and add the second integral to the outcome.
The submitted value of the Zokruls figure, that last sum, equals 26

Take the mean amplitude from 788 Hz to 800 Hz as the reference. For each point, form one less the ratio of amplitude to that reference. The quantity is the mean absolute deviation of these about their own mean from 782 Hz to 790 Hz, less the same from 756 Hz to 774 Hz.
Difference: -0.052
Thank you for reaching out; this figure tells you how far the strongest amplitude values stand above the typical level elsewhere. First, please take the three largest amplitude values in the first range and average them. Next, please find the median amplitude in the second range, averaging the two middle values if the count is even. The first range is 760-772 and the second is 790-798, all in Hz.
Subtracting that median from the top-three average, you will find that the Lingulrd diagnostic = 23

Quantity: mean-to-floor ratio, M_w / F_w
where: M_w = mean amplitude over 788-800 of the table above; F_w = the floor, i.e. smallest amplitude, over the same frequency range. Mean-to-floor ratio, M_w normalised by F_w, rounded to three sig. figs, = 1.40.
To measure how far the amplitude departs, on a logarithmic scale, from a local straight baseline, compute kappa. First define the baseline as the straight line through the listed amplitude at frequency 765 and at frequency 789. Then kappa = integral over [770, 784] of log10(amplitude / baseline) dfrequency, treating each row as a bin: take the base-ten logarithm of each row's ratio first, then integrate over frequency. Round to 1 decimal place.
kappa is -0.7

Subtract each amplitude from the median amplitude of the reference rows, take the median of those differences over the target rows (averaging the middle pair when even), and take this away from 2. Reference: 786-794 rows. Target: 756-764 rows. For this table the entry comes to 37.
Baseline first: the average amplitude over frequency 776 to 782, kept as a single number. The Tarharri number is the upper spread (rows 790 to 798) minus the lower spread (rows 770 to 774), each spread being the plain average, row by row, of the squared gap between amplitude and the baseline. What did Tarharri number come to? -338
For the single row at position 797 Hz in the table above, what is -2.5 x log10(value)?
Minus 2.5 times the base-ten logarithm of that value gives -4.43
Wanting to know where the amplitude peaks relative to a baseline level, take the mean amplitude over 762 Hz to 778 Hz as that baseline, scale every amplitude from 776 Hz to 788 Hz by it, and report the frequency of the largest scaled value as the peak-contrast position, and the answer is 777 Hz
